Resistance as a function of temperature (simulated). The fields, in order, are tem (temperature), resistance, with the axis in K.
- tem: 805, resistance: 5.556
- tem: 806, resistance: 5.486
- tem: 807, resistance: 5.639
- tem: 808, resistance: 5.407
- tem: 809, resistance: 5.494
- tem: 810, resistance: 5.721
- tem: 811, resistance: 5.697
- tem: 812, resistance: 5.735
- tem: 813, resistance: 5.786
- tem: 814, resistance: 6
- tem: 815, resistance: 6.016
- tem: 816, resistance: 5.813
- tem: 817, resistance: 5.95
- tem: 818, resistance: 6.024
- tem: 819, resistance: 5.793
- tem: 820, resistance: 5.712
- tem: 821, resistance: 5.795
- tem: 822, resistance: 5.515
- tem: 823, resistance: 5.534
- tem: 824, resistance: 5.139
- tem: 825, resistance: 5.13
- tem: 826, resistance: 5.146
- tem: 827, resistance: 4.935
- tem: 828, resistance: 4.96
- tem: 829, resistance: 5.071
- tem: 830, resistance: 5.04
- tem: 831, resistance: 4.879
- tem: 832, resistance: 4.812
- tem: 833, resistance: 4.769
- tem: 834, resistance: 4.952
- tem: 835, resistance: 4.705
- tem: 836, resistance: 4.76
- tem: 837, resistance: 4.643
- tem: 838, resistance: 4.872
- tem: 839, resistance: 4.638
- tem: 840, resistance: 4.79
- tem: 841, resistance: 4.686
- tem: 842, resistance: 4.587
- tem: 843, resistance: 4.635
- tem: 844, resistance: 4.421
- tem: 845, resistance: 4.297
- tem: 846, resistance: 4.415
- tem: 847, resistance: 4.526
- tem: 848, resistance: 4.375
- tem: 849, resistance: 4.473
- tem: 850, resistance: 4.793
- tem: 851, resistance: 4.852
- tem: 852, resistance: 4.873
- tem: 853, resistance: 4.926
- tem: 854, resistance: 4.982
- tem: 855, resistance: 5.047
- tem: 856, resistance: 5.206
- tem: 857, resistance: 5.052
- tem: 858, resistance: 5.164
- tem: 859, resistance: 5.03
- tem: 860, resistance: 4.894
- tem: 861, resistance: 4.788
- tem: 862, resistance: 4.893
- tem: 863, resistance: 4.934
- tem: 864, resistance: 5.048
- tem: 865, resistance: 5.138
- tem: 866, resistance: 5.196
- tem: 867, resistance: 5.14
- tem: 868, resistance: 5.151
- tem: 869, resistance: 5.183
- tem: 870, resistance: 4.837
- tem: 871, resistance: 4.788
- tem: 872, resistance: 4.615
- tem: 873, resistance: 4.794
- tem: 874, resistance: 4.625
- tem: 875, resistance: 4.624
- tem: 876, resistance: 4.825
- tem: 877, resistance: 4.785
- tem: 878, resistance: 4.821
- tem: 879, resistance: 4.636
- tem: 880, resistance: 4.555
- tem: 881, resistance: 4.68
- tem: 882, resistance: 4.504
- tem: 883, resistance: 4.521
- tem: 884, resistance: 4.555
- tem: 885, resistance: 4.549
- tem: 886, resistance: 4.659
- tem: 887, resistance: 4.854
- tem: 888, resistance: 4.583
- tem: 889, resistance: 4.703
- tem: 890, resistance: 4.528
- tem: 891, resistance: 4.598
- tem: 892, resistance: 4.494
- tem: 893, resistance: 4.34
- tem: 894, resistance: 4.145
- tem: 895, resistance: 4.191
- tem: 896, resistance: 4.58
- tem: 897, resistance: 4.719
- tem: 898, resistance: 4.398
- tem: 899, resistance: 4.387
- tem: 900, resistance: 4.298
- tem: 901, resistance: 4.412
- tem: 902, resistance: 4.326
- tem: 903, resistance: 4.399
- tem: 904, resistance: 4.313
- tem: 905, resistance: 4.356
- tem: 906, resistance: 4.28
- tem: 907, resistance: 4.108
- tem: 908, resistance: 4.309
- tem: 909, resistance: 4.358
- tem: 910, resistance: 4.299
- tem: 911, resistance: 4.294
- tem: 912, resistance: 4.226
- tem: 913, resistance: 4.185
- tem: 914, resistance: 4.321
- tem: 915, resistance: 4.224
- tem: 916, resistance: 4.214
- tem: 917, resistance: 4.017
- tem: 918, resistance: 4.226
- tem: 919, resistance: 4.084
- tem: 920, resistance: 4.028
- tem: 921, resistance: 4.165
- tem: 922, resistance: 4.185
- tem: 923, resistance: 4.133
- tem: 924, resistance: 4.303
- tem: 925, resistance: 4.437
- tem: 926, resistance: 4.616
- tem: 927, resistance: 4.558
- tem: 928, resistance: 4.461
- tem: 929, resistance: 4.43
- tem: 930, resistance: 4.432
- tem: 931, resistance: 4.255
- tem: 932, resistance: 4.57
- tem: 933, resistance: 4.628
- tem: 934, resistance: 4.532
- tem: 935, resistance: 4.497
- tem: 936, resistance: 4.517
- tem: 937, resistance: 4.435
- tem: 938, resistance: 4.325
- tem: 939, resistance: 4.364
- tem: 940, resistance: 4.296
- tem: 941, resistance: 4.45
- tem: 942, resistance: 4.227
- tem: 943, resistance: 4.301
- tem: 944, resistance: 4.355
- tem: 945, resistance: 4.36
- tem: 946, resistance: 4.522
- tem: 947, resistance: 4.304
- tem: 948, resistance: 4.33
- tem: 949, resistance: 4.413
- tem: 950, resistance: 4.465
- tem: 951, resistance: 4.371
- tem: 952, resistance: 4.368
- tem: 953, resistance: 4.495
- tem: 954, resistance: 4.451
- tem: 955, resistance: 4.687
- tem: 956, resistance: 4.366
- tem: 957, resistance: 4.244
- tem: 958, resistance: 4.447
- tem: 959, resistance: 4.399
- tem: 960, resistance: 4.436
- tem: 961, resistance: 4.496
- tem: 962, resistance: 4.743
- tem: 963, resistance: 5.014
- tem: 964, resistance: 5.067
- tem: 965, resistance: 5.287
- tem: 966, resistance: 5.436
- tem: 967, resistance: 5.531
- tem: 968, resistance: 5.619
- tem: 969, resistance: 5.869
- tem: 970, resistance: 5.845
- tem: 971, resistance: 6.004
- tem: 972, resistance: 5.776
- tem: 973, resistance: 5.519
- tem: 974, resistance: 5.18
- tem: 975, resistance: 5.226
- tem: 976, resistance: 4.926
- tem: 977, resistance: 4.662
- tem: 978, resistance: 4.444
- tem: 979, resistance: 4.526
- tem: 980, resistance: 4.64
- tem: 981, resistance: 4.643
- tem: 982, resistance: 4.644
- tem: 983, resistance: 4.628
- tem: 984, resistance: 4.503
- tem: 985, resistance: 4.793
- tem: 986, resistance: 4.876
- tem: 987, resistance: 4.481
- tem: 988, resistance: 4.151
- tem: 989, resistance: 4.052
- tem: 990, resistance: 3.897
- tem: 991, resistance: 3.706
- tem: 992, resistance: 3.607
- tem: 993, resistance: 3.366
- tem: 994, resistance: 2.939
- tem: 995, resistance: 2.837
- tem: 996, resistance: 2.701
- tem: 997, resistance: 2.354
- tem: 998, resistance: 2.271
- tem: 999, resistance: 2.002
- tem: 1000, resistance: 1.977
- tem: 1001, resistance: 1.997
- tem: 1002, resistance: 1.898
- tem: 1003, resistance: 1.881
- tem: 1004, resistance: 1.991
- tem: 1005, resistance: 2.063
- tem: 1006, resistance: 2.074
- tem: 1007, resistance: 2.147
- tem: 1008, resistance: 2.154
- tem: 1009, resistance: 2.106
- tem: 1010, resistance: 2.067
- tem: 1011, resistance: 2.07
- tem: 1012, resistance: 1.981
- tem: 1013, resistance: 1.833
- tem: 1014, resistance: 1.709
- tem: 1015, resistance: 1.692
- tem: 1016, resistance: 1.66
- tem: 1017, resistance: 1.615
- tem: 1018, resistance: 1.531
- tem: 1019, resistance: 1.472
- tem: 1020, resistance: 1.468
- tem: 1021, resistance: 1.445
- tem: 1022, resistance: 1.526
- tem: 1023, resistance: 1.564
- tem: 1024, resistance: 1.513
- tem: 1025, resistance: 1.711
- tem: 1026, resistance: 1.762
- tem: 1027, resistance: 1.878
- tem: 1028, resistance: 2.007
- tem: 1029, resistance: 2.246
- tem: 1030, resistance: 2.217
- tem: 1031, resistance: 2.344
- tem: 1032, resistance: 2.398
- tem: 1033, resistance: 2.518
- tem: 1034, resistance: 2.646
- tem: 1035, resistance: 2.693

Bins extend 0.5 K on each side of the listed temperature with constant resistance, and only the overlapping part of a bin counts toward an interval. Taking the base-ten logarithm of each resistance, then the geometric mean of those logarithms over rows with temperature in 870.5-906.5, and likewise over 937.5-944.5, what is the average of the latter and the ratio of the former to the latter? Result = 0.83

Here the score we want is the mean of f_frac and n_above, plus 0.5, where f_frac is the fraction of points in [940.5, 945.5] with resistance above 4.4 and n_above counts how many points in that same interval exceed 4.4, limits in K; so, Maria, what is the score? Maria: 1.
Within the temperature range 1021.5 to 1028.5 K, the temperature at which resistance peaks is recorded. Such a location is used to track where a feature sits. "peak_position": 1028 K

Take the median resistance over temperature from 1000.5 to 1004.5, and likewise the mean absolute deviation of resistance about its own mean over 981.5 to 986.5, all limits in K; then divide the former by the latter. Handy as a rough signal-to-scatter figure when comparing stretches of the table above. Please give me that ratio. 17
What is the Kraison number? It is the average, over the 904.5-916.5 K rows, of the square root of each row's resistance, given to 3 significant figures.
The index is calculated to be 2.06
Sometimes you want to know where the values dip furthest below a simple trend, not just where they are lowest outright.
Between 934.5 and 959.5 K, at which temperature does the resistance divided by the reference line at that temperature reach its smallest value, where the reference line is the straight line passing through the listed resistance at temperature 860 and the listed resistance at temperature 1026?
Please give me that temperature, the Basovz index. 942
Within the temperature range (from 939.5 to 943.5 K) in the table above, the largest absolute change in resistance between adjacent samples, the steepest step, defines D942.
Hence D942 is 0.22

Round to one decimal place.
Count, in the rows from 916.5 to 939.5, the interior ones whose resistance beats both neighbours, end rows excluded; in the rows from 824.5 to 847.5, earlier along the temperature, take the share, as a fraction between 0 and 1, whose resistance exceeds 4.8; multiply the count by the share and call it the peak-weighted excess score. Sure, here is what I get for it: 2.6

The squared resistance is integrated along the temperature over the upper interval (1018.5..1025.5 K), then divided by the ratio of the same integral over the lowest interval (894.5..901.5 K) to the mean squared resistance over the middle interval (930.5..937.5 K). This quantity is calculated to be 2.4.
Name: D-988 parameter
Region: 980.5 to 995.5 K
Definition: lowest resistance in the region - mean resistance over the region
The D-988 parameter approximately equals -1.24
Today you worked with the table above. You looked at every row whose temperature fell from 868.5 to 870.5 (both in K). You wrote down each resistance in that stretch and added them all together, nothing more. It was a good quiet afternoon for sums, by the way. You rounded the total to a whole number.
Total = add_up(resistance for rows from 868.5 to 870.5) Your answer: 10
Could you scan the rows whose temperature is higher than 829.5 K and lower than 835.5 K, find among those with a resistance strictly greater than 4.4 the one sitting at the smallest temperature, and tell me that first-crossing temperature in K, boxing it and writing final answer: 830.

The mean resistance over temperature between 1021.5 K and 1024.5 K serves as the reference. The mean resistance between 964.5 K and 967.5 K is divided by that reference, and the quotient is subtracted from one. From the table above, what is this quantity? -2.5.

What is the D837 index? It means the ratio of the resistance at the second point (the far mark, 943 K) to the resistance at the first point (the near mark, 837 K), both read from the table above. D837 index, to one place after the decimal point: 0.9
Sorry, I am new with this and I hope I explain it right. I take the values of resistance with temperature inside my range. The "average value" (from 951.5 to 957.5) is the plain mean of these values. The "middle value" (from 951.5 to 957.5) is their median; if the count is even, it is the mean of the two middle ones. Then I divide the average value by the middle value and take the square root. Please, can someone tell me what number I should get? 1.00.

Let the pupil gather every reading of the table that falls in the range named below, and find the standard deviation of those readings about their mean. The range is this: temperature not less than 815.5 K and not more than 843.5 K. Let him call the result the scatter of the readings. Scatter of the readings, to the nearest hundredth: 0.45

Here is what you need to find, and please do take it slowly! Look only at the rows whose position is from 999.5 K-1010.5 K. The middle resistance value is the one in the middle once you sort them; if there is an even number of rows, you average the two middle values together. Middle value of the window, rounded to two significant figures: 2.1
